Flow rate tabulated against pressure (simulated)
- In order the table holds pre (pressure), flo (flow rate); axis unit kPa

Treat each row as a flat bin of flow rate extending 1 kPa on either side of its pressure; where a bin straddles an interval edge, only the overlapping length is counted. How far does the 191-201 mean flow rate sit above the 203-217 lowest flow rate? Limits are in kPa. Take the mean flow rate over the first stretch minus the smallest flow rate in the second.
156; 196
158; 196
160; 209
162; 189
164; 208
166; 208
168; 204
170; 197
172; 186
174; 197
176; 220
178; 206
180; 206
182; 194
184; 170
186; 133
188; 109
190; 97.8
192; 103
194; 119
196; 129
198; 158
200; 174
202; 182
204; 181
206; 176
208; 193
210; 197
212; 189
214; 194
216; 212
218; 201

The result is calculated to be -39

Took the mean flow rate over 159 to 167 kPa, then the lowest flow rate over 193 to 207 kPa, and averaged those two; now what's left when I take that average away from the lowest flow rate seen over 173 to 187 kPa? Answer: -28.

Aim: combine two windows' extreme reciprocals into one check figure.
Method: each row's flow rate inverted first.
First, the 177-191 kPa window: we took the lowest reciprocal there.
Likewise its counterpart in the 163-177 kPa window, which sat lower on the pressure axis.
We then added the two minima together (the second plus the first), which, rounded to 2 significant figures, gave 0.0094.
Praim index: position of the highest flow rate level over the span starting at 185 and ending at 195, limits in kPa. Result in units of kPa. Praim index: 186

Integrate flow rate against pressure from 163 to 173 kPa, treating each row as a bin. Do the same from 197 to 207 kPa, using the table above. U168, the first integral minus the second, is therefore 264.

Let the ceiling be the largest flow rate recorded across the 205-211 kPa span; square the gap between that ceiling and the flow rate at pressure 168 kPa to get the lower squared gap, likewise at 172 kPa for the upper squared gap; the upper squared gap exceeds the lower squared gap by 72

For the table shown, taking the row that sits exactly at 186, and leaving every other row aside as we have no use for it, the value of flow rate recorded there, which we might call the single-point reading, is 133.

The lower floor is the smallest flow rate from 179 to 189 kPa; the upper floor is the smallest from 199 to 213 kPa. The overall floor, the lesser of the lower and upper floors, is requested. 109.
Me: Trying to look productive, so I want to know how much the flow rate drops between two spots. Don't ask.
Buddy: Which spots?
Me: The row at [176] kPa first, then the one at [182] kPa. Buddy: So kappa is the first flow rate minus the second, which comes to 26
